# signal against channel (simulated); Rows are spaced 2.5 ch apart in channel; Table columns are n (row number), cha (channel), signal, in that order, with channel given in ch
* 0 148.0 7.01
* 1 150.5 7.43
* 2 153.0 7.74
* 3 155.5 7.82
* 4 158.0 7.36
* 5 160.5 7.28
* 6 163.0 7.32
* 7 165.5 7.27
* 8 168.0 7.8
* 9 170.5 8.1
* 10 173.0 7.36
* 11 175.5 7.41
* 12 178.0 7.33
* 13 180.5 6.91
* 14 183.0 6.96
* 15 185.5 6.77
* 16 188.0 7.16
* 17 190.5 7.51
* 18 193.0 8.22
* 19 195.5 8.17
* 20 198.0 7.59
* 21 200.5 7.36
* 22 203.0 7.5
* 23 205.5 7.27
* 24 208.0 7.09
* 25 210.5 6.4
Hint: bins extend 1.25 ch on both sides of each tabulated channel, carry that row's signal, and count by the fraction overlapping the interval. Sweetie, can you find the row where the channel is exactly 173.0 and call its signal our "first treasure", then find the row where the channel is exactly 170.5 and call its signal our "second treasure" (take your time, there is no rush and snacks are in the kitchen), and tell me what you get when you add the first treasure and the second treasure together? 15.5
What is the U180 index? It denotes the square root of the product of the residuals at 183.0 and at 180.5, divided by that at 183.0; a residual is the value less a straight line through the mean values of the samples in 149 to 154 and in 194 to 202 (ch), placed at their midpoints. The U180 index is -1.03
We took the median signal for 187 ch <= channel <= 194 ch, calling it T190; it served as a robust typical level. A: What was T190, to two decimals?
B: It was 7.51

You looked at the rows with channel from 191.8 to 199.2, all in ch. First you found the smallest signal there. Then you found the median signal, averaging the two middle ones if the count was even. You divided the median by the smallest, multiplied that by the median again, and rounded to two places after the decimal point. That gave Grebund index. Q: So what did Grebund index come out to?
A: 8.79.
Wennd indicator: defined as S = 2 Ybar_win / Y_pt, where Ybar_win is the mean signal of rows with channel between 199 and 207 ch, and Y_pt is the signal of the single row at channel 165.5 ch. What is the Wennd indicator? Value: 2.029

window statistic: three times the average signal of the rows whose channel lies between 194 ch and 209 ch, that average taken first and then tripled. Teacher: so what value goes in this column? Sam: 22.5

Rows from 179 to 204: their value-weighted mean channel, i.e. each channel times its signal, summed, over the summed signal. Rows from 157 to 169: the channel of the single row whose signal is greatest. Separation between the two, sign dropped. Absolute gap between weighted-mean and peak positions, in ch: 24.0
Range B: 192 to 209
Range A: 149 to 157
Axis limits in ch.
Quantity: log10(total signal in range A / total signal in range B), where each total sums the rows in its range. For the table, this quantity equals -0.36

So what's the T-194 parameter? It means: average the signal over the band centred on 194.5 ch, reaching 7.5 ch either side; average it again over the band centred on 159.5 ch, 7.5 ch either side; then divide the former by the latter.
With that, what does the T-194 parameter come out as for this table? 1.03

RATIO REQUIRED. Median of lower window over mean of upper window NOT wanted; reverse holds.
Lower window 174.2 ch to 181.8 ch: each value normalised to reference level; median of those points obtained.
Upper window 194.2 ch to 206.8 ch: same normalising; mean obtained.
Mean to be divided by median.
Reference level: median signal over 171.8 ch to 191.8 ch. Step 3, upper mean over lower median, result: 1.03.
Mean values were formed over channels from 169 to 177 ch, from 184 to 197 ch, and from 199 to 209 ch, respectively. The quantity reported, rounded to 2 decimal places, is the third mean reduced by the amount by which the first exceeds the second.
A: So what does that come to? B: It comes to 7.25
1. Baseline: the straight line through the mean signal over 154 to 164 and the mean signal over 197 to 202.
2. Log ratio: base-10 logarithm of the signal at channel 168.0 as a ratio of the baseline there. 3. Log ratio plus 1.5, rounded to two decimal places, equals 1.52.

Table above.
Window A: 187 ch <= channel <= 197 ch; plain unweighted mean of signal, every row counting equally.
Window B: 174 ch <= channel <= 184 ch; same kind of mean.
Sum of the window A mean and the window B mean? 14.9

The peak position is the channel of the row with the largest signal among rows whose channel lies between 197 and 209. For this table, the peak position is 198.0 ch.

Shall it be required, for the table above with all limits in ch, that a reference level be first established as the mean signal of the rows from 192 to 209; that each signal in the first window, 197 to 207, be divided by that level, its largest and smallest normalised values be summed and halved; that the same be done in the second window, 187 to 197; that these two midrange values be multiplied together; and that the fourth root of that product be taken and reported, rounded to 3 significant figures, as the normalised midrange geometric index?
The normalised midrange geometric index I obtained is 0.997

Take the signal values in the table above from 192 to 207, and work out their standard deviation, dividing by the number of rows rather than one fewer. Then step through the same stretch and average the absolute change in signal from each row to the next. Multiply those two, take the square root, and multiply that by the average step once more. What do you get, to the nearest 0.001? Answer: 0.075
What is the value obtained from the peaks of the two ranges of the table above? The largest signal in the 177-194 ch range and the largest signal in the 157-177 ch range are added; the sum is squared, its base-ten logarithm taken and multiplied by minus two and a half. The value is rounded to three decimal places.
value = -6.064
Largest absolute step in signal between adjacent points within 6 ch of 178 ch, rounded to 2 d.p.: 0.42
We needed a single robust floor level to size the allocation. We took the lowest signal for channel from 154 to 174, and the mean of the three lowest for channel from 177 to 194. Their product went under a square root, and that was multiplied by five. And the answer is 35.4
